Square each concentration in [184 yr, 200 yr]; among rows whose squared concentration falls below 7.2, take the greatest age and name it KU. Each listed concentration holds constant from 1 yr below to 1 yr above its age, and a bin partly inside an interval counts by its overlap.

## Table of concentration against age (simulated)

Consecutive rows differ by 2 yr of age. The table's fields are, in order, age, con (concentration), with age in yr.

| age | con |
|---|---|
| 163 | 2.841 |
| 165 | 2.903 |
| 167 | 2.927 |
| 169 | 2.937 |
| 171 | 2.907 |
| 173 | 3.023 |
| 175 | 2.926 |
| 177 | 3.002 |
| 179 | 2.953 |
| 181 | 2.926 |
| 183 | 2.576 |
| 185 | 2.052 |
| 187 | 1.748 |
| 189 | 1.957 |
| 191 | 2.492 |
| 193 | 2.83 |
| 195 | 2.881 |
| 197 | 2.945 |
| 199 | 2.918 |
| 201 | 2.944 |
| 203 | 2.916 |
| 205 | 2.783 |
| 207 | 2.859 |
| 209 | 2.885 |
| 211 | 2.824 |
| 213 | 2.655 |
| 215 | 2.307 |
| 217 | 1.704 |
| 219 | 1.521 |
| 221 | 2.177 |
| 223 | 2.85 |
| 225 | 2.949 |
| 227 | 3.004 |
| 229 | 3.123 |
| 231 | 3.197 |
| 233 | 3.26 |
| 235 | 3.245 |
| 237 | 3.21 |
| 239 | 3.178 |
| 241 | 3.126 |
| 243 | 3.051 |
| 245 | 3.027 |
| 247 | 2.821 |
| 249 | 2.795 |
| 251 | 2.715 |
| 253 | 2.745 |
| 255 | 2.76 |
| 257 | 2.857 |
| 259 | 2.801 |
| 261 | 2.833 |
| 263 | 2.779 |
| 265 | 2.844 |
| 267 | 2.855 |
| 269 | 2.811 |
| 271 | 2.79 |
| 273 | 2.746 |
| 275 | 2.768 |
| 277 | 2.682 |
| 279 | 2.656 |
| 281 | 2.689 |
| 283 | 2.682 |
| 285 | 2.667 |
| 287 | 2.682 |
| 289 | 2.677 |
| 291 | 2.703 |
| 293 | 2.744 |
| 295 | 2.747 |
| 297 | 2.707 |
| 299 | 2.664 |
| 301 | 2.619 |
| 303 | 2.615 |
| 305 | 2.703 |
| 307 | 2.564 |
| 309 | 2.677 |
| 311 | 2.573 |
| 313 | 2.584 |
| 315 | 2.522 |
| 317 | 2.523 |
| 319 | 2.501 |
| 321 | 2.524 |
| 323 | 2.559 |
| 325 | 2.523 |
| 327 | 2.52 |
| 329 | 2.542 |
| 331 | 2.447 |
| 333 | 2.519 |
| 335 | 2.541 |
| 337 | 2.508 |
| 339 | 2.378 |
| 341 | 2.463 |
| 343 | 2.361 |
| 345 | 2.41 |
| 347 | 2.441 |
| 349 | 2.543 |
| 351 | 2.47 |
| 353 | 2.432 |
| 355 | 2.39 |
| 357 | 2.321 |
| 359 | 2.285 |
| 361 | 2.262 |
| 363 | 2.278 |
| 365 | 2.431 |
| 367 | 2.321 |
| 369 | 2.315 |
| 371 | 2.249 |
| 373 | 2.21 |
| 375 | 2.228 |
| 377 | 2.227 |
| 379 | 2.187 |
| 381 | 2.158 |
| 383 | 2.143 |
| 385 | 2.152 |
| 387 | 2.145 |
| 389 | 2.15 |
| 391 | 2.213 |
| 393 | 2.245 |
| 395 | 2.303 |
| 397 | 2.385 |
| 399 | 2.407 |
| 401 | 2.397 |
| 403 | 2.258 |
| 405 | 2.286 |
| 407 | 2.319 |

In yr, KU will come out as 191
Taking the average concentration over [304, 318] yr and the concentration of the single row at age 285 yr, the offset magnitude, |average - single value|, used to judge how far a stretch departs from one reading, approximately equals 0.07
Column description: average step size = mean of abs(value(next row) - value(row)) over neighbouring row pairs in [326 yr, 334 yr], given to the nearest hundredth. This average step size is 0.06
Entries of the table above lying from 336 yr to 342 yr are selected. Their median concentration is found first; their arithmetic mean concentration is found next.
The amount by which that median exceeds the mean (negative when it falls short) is 0.013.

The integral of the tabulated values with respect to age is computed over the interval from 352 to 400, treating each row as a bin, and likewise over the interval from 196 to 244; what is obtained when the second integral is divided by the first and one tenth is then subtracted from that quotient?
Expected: 1.14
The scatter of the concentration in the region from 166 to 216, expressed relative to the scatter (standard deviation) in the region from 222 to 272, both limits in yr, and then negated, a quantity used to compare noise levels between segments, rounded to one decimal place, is -2.0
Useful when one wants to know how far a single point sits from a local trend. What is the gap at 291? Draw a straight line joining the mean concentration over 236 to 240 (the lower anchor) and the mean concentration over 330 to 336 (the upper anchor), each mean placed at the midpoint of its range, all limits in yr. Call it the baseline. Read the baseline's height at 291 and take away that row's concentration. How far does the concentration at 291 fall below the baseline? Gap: 0.11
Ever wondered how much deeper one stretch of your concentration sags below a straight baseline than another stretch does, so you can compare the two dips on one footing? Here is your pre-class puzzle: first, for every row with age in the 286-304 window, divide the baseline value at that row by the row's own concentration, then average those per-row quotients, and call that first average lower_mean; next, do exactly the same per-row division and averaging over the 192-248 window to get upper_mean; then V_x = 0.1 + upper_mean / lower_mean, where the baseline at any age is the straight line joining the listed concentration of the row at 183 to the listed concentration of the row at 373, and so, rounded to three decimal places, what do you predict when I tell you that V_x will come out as 1.140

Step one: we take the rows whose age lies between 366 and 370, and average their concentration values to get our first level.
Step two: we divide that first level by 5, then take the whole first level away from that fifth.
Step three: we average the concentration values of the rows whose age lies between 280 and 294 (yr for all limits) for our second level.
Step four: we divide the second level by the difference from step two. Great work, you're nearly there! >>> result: -1.45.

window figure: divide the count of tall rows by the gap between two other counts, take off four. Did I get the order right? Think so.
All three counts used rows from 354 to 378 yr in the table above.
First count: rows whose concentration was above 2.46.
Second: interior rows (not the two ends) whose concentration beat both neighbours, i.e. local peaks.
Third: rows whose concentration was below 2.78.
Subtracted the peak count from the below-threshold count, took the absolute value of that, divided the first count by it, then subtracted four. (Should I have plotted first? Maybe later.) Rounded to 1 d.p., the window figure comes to -4.0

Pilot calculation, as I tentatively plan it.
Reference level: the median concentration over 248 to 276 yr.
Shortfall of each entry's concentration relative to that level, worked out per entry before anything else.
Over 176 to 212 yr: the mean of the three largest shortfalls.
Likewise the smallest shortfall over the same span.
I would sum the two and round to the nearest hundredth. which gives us 0.66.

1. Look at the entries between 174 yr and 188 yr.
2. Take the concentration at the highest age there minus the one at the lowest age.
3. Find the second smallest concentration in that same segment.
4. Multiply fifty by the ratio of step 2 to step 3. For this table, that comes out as -28.7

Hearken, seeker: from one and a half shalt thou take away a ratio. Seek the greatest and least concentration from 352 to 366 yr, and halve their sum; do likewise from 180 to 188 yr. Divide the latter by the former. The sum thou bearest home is 0.50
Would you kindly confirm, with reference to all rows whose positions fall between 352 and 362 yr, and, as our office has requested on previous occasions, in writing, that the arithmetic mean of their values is 2.3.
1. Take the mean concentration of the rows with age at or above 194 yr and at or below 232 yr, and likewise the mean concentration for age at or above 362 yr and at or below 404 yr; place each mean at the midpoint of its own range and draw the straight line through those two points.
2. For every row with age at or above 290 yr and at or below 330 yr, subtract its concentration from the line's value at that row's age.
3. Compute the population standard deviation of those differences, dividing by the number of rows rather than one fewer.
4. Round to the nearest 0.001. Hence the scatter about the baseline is 0.057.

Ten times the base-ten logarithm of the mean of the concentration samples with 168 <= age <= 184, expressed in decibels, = 4.6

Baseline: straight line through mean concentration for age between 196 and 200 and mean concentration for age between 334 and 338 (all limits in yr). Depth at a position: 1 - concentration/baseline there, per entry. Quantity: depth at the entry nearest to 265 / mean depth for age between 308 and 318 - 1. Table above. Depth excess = -7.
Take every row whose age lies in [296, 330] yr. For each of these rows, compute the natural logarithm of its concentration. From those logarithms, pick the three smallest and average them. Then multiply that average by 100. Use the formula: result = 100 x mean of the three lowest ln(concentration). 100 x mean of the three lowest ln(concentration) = 92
